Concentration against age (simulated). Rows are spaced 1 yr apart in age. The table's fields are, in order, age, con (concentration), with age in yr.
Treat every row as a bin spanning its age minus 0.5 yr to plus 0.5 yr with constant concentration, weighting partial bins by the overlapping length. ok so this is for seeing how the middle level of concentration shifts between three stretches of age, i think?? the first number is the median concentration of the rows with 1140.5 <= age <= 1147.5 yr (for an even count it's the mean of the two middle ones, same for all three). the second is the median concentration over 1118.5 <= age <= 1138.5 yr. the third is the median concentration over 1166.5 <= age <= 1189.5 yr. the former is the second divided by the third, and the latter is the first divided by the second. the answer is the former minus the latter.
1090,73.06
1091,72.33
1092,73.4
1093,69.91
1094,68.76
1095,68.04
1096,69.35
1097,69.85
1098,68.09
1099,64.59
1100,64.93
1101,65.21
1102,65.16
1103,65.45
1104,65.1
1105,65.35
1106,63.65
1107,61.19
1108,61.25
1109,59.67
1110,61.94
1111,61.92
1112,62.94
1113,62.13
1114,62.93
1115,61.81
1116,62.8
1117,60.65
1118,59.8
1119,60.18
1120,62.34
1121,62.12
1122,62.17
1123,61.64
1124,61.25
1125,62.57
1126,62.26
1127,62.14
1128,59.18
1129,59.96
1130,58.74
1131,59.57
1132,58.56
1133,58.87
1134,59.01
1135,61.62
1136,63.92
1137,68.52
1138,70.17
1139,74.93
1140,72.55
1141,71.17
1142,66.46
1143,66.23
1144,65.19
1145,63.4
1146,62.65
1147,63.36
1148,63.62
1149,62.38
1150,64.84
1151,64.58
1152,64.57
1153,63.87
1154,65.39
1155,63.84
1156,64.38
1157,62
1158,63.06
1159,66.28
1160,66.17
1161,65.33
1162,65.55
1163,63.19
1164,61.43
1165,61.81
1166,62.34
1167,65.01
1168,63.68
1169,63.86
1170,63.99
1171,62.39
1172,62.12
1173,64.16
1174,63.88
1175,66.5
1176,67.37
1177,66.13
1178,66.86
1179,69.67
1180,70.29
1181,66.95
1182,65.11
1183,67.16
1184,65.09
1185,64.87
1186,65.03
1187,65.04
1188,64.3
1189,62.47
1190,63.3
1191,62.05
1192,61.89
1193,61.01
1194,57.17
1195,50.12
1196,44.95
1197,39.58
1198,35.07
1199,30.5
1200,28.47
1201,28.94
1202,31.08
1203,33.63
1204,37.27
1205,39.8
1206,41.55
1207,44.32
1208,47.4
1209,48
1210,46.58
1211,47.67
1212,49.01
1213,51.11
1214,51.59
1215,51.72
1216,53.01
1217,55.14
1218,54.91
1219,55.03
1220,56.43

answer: -0.1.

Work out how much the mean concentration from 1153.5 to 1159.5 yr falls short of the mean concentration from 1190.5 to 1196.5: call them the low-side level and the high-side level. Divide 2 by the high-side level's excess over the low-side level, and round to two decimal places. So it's -0.25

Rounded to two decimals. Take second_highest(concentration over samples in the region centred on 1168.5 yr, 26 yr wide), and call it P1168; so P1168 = 69.67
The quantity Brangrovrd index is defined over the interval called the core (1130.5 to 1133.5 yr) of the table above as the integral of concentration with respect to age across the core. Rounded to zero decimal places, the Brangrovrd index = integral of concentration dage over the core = 177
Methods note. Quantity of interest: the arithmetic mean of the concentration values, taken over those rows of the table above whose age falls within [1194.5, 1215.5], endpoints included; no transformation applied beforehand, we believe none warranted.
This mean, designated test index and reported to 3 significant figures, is 41.8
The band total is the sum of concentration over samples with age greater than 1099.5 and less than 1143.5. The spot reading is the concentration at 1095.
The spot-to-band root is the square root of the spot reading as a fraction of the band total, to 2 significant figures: 0.16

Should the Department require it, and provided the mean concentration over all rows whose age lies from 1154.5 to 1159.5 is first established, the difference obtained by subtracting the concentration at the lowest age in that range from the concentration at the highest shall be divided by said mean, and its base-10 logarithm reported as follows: -1.42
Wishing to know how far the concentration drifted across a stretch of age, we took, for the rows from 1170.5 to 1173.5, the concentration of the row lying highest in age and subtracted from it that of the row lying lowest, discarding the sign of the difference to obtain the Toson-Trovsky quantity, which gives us 1.8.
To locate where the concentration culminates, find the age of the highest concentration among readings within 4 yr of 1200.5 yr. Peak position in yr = 1197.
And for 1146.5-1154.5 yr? 1154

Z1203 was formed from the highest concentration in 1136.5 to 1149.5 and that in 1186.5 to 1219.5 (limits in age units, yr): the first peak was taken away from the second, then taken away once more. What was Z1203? -85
